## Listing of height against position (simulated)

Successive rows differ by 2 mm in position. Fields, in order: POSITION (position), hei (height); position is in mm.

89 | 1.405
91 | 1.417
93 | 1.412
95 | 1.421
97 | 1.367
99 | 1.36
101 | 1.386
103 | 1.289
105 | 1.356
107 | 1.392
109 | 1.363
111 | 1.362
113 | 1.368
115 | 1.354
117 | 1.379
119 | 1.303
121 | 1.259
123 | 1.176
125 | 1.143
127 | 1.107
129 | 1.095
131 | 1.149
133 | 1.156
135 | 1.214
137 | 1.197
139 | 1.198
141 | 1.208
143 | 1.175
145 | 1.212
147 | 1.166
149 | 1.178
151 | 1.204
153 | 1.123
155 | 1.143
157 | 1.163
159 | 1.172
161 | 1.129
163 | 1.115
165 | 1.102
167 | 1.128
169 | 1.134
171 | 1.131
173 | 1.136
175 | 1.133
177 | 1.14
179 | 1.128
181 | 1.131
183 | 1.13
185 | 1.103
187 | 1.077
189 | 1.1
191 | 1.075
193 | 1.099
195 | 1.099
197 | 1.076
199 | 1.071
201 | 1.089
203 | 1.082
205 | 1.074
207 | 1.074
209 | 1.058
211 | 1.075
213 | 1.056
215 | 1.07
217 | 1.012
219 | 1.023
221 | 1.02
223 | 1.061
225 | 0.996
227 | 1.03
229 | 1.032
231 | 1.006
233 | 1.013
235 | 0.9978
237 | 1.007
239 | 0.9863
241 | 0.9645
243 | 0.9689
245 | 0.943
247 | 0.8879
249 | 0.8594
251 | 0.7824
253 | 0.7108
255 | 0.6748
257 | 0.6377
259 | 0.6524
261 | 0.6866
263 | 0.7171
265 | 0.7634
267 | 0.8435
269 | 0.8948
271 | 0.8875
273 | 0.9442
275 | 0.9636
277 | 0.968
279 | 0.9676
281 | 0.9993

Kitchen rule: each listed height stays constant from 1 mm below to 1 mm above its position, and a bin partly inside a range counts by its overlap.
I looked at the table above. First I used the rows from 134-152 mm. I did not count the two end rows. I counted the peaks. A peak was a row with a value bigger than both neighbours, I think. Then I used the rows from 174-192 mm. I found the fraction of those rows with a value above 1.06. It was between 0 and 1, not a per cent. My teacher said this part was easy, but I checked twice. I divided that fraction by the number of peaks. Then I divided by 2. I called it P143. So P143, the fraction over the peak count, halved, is 0.25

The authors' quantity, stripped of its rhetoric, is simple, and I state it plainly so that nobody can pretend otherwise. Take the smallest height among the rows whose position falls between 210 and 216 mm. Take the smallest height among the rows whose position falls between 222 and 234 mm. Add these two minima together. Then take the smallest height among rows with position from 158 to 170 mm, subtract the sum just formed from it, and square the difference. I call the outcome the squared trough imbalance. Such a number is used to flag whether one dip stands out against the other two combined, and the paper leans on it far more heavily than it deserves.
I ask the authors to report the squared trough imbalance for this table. 0.90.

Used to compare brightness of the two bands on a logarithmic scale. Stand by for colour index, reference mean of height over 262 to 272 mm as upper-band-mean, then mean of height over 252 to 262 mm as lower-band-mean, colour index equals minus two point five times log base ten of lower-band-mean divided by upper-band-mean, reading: 0.22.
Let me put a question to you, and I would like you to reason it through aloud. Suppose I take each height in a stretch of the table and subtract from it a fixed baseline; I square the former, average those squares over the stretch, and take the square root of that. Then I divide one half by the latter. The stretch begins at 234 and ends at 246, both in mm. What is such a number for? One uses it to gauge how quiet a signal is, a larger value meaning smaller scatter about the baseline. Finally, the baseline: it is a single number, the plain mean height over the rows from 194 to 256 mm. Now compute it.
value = 19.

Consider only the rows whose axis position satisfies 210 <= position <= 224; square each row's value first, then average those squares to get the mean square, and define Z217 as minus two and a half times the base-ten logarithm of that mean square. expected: -0.10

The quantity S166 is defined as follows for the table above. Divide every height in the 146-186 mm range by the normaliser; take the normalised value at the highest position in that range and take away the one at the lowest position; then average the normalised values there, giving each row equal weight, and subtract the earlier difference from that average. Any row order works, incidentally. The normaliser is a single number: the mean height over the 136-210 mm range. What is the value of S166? 1.07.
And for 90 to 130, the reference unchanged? 1.45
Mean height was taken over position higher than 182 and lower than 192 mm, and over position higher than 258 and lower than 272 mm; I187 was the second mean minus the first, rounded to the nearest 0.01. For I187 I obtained -0.32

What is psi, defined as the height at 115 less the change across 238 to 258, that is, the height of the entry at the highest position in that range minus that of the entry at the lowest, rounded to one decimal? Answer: 1.7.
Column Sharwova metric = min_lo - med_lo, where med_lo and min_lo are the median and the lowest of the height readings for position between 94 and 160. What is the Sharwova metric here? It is -0.113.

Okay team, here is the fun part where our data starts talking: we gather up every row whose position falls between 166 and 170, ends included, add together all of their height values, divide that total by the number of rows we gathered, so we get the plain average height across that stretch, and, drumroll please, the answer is 1.13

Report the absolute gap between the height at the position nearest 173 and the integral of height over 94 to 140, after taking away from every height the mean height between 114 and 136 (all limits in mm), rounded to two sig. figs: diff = 3.1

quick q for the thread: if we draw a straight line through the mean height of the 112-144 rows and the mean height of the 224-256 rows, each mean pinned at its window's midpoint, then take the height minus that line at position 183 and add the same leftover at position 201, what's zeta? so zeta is 0.114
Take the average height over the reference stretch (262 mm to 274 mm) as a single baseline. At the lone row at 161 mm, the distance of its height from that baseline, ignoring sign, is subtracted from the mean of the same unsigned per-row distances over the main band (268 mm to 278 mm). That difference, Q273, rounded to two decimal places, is -0.20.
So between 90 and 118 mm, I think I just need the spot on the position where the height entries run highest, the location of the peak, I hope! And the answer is 95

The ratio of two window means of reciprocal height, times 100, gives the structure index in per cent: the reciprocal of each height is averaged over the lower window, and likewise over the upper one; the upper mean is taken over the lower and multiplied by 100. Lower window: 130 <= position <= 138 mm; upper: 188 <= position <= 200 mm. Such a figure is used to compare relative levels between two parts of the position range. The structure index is 108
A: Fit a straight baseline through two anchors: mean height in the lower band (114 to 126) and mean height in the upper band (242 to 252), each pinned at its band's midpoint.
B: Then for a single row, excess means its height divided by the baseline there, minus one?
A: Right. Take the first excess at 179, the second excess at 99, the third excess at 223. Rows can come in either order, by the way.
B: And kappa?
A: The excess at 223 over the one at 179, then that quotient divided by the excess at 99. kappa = 152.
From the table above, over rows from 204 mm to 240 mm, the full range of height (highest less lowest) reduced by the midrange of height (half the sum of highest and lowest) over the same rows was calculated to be -0.94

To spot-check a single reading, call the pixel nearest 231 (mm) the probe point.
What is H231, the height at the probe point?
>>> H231 1.006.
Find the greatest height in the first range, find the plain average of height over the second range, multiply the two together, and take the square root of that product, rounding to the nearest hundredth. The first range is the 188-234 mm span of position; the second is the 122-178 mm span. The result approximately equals 1.13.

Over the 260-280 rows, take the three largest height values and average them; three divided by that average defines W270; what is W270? 3.1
